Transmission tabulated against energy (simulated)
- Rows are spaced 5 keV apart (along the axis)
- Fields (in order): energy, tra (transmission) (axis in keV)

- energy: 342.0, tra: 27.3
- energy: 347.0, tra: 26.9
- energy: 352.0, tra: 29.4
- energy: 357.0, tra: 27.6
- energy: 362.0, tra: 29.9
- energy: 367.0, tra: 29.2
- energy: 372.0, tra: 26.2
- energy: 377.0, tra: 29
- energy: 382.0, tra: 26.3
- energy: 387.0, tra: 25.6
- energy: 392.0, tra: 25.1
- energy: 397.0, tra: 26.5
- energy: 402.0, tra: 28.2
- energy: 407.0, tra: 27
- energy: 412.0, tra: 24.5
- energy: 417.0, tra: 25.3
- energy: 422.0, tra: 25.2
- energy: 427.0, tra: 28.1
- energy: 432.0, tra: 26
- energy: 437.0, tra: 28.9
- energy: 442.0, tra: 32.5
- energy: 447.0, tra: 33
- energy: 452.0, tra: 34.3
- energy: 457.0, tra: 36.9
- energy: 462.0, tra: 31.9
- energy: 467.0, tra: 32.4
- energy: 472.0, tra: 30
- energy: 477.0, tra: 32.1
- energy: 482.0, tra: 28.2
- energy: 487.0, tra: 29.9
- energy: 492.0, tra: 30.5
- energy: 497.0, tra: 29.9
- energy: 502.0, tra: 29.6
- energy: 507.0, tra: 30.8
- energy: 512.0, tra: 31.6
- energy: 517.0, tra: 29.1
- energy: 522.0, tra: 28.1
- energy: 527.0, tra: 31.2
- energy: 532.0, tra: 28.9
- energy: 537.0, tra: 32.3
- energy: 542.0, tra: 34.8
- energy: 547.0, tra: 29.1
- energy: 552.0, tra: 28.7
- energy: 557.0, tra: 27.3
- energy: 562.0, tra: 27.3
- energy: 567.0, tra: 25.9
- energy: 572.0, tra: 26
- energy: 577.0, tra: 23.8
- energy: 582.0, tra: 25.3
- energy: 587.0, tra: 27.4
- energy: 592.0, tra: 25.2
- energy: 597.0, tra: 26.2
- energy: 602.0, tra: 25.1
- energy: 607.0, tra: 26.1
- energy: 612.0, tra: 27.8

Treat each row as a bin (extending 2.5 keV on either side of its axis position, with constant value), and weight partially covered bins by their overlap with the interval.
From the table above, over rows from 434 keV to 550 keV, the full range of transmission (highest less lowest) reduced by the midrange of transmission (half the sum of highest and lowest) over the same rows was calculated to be -23.7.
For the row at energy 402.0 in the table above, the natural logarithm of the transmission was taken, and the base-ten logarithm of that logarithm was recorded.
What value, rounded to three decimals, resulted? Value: 0.524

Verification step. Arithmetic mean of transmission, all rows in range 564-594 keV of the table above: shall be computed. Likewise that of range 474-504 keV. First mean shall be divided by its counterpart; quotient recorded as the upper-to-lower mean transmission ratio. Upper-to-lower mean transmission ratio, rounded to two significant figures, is 0.85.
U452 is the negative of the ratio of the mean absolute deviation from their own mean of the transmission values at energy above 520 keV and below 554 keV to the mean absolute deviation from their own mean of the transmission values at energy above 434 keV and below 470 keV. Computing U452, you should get -1.23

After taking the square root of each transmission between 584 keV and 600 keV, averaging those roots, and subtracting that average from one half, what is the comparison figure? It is -4.62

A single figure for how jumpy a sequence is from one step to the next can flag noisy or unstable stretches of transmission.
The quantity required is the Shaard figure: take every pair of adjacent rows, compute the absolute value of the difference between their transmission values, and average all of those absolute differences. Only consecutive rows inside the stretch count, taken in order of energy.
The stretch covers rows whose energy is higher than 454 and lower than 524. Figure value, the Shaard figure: 1.74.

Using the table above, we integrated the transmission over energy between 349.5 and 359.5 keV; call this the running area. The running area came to 285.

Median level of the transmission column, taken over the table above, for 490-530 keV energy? 30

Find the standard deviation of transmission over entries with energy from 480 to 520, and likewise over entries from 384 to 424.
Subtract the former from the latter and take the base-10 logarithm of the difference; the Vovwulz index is -0.8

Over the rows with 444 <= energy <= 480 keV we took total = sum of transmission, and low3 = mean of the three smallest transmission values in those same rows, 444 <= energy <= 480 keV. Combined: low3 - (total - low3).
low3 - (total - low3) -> -168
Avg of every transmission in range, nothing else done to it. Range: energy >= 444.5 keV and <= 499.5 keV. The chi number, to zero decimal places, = 32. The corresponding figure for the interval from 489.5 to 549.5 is 30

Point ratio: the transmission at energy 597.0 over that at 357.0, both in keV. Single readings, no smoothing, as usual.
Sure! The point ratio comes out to 0.95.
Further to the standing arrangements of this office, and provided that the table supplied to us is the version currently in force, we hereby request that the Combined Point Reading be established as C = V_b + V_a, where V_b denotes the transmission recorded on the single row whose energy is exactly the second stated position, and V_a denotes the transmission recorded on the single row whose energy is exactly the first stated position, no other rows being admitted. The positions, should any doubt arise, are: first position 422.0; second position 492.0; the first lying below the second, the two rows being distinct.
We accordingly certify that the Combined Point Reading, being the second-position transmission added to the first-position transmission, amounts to 55.7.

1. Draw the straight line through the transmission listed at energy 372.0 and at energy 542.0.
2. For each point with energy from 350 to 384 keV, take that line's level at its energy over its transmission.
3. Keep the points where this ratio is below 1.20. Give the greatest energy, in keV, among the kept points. 382.0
